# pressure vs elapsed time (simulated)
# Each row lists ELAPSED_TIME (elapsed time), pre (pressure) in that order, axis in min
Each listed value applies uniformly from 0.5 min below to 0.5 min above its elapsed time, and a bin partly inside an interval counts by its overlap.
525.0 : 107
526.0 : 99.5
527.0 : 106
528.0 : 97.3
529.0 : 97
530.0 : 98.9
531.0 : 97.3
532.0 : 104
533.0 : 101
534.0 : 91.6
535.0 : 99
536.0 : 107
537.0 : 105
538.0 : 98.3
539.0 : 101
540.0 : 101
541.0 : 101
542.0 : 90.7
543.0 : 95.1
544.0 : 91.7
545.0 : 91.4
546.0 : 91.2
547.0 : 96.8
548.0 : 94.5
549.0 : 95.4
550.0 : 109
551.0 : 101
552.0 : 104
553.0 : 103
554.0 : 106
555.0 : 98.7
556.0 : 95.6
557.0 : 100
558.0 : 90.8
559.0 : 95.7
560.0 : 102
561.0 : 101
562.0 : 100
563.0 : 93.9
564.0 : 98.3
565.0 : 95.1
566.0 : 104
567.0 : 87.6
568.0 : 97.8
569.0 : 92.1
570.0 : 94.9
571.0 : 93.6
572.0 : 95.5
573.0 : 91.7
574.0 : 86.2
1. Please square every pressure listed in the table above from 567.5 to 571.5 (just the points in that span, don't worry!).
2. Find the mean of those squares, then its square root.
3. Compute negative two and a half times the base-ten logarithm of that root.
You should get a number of -4.94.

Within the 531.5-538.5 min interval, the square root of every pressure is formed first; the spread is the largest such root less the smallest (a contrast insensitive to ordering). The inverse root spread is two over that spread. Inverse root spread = 2.6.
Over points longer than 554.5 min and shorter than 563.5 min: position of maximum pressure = 560.0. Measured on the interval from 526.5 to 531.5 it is 527.0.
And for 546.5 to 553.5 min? 550.0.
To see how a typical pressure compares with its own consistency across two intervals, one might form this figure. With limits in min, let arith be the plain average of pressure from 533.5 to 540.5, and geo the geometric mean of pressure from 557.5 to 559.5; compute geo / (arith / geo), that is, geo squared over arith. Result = 87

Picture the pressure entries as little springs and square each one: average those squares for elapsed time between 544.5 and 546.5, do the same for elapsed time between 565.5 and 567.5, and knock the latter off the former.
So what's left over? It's -909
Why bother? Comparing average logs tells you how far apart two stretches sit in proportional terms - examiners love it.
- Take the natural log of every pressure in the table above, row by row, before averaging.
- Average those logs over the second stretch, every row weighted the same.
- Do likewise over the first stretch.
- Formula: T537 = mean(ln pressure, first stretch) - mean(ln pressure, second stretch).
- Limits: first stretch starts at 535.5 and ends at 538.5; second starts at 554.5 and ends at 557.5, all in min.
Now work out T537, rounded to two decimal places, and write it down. 0.05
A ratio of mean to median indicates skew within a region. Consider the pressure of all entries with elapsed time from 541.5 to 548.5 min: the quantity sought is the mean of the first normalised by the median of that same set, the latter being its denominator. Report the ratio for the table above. 1.01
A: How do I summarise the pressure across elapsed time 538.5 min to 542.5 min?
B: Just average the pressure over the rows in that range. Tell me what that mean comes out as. 98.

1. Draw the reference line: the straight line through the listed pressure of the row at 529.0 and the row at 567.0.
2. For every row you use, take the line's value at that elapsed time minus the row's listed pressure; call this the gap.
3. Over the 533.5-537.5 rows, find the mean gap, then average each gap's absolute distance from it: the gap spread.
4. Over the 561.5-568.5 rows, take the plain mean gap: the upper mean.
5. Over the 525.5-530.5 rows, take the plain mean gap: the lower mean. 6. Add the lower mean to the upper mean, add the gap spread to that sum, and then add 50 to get 44.5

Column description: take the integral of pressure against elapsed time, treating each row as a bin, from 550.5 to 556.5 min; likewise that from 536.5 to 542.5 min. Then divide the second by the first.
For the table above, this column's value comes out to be 0.98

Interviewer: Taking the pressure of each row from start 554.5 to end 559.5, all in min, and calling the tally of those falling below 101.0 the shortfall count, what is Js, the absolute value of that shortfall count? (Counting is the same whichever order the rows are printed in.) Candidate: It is 5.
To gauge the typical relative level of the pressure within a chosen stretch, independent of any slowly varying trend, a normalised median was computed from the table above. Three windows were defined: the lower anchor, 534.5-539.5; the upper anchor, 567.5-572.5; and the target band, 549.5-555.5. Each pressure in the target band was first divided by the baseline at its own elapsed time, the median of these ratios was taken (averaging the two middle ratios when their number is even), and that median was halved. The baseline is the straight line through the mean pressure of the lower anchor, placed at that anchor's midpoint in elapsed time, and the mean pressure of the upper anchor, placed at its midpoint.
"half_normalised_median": 0.52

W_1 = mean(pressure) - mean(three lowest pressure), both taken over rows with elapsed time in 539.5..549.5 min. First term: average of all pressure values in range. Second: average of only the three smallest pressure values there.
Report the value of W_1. 3.8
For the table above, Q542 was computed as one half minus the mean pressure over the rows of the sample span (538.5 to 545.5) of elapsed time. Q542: -95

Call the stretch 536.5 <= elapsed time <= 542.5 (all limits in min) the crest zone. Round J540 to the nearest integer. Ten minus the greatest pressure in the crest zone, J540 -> -95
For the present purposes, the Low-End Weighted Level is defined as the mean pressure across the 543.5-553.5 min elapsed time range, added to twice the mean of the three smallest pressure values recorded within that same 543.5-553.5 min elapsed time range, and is 281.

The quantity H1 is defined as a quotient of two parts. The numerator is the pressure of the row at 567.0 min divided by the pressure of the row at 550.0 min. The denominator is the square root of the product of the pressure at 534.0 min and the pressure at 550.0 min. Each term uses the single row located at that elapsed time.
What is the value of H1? 0.0080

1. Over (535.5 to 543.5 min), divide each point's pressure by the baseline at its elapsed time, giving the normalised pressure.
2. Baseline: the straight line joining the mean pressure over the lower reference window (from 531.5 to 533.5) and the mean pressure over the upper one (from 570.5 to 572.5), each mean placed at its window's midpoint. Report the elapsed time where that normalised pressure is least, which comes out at 542.0 min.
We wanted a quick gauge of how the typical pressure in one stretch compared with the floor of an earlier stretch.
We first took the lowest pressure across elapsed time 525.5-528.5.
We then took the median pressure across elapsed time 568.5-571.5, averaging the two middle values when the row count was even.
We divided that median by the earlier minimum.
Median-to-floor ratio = 0.96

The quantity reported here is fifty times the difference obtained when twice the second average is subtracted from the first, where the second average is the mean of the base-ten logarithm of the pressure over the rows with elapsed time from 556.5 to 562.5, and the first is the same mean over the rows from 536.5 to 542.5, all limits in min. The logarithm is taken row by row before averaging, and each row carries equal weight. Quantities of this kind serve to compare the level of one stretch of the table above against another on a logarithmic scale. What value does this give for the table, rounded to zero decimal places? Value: -99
